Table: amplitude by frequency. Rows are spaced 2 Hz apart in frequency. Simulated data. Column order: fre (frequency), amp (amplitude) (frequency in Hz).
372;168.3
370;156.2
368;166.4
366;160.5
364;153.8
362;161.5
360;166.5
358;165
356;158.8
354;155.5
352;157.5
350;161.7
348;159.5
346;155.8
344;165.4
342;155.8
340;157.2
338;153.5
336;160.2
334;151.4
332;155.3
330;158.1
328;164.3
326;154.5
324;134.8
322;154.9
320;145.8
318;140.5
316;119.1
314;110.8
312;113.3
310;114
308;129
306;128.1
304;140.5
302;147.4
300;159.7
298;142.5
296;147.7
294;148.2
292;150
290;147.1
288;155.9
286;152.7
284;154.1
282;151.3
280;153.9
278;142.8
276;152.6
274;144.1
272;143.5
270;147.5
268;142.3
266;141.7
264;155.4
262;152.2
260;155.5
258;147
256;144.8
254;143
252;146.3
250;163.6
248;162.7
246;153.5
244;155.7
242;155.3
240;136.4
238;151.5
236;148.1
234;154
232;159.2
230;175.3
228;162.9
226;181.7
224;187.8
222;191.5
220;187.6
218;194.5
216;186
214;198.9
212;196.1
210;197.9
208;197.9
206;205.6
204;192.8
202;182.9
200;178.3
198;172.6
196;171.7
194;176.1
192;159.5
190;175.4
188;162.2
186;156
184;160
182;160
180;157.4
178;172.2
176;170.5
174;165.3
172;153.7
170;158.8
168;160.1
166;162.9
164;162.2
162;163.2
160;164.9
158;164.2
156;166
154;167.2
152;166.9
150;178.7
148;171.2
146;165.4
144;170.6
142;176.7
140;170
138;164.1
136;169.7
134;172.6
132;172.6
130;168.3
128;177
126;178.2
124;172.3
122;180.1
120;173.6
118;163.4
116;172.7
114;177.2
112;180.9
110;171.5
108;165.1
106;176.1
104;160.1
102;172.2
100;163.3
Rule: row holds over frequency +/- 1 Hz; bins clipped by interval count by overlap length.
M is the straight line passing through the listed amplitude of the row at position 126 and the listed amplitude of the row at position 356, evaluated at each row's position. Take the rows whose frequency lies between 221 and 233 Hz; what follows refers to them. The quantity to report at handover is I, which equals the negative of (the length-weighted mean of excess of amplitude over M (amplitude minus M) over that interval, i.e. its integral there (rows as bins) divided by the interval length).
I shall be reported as -7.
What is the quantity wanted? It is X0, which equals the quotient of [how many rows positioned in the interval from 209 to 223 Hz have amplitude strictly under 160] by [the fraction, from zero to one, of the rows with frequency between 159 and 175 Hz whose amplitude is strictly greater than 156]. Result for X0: 0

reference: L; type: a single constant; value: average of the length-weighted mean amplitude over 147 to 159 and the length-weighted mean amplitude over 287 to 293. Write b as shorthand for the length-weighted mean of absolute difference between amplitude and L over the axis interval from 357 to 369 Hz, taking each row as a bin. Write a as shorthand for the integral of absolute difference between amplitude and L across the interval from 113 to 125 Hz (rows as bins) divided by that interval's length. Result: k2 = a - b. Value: 9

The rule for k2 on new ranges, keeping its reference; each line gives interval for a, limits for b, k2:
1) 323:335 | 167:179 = 2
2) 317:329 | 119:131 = -3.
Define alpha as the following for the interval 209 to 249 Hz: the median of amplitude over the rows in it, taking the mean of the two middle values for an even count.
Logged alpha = 169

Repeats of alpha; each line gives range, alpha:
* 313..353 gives 156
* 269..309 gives 148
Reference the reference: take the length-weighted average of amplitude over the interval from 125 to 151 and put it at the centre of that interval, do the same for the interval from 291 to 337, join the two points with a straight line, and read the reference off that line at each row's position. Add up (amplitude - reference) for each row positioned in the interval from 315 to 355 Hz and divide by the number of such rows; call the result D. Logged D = 14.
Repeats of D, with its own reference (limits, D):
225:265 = 1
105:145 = -1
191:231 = 25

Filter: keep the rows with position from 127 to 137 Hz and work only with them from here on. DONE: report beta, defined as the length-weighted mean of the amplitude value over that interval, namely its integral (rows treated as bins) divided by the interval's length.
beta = 172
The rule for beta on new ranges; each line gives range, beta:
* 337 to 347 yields 158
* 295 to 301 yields 150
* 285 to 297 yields 150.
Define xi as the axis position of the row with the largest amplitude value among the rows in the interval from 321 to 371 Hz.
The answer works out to 360 Hz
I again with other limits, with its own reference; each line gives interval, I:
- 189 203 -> -1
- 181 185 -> 13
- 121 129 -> 1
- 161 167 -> 12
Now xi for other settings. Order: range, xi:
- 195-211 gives 206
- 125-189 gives 150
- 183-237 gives 206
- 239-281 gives 250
